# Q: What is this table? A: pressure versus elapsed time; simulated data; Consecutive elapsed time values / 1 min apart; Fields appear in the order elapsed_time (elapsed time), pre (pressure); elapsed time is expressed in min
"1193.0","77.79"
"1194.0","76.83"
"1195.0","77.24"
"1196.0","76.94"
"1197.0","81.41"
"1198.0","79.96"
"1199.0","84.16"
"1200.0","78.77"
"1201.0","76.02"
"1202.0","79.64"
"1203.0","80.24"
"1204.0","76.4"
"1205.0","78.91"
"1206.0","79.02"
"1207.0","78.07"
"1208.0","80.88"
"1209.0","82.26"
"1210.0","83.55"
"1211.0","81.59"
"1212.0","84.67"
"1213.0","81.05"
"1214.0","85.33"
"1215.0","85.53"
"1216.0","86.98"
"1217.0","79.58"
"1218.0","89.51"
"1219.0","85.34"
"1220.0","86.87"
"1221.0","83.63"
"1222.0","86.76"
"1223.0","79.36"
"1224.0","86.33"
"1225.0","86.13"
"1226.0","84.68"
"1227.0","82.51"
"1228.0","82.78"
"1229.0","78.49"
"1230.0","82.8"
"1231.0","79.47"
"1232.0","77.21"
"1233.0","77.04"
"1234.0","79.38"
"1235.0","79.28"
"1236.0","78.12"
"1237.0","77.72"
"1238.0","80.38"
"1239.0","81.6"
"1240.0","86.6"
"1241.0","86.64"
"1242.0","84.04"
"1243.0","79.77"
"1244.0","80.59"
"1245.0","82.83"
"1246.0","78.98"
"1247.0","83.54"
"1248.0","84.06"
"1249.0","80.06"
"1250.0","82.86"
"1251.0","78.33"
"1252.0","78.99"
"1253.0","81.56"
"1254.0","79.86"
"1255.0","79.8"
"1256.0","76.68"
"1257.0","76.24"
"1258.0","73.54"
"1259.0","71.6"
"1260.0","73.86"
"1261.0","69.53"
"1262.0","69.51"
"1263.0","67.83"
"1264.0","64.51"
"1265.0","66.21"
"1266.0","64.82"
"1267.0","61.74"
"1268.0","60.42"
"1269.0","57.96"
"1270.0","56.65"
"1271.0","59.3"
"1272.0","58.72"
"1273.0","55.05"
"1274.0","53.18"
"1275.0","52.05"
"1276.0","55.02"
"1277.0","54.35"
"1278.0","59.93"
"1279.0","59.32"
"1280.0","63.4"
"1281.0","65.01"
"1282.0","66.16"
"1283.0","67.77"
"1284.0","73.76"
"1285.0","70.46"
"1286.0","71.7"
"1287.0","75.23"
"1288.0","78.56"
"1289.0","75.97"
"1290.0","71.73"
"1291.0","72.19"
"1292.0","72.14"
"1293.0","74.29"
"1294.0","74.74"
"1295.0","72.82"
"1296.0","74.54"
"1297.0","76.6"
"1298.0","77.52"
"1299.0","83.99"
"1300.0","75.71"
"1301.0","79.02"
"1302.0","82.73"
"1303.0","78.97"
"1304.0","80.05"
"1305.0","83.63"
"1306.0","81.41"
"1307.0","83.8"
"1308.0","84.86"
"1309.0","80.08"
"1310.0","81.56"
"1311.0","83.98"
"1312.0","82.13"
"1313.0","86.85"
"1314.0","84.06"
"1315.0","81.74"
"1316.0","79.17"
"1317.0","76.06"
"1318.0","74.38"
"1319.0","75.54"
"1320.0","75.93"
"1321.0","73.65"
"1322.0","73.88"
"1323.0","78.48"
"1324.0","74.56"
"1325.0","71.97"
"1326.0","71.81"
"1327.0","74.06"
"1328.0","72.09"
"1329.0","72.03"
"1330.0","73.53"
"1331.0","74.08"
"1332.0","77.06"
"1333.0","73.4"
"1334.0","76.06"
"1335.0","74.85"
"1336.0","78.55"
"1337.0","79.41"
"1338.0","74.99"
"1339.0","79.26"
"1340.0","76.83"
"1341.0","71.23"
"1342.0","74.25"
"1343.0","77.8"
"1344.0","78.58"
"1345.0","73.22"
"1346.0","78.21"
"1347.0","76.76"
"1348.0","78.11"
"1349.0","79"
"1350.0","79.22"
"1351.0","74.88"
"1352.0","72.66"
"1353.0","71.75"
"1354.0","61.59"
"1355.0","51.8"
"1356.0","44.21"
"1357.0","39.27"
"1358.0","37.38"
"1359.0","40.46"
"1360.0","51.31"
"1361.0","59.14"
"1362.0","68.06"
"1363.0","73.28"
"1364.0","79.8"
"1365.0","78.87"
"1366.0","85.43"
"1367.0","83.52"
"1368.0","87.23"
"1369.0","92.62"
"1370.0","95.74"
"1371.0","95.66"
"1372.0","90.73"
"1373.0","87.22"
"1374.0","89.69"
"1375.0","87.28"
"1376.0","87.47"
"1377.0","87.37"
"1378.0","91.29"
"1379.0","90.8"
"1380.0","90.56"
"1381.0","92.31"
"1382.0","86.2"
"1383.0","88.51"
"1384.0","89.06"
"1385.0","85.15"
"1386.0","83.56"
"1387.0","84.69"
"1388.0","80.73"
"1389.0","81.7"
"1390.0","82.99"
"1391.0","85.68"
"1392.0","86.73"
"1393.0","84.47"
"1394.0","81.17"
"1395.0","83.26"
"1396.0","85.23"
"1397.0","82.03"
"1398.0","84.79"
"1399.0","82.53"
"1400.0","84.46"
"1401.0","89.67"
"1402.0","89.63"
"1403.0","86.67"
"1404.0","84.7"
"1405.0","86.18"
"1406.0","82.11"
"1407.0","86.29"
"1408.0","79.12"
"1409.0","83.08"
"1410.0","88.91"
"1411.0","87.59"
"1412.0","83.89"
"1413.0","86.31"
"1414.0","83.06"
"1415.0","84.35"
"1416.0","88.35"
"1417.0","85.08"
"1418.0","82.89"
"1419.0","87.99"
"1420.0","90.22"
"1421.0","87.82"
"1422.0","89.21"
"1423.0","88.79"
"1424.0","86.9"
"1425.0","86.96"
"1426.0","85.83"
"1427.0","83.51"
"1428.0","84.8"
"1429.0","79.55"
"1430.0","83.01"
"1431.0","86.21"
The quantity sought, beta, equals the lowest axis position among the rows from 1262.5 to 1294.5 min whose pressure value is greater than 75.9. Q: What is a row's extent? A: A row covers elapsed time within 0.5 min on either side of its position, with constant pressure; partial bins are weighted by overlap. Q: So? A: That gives 1288.0 min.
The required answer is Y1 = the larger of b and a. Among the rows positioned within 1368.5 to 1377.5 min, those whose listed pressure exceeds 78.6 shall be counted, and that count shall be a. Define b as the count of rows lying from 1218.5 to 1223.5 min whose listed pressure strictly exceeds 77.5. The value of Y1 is 9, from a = 9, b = 5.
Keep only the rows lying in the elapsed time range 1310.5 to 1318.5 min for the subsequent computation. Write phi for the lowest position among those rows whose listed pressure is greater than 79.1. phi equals 1311.0 min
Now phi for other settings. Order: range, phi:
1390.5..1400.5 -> 1391.0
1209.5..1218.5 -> 1210.0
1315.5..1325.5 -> 1316.0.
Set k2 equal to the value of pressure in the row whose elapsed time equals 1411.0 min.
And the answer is 87.59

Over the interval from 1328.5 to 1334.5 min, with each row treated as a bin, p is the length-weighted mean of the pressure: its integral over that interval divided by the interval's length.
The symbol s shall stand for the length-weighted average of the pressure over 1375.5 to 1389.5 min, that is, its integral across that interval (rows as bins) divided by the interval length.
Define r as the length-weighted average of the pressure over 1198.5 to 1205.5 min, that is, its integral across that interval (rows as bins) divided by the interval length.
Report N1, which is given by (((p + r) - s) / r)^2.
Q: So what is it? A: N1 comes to 0.7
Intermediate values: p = 74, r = 79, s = 87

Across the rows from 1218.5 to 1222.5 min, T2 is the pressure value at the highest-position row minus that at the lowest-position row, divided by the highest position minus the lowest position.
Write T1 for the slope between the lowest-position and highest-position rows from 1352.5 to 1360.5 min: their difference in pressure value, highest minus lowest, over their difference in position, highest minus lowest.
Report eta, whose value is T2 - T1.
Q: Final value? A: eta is 3.4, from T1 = -2.92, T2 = 0.5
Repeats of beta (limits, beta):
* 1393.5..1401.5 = 1394.0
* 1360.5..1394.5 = 1364.0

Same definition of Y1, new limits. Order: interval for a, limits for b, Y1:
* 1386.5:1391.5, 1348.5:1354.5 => 5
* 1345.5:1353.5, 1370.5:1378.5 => 8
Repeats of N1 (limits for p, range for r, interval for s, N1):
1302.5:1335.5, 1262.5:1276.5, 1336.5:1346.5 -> 1.0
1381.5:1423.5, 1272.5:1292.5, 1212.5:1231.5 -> 1.0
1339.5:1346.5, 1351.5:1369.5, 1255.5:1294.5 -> 1.3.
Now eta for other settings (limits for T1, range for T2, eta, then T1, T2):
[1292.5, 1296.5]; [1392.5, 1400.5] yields -0.1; 0.08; 0.0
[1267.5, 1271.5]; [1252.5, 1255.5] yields -0.5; -0.37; -0.9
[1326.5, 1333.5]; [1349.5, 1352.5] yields -3.2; -0.11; -3.3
